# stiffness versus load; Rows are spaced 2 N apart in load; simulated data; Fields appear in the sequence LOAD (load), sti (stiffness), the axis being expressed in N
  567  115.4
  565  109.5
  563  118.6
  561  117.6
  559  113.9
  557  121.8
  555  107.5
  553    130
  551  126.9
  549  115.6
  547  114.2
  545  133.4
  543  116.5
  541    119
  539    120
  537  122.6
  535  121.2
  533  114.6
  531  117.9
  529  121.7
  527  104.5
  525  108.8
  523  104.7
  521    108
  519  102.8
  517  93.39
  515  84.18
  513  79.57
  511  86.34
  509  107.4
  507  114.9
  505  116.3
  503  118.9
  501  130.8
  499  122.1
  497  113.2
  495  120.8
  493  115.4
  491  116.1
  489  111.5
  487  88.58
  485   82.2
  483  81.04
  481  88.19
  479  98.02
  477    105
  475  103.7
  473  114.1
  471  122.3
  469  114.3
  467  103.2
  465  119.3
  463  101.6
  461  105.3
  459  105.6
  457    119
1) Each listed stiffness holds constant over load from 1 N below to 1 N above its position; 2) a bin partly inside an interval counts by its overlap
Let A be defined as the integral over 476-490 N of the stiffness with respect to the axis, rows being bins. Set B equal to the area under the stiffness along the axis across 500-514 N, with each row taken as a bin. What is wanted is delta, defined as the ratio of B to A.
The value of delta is 1.15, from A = 1309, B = 1508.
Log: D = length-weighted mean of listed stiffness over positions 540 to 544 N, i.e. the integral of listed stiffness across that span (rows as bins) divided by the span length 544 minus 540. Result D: 118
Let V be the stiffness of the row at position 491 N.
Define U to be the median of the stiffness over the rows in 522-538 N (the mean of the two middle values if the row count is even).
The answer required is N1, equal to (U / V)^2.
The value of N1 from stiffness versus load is 1.0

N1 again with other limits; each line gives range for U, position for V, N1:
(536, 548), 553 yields 0.8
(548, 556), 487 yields 1.9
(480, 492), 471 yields 0.5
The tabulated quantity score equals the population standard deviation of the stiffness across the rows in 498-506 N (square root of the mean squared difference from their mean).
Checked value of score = 5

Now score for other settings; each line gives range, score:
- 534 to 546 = 5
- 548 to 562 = 7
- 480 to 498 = 15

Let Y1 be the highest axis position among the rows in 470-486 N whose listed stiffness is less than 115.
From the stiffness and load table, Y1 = 485 N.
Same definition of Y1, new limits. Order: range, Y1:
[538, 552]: 547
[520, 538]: 533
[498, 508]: 507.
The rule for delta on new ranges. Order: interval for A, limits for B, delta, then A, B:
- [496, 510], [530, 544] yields 1.01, 1647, 1664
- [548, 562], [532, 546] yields 1.02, 1667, 1695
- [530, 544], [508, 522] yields 0.80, 1664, 1323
